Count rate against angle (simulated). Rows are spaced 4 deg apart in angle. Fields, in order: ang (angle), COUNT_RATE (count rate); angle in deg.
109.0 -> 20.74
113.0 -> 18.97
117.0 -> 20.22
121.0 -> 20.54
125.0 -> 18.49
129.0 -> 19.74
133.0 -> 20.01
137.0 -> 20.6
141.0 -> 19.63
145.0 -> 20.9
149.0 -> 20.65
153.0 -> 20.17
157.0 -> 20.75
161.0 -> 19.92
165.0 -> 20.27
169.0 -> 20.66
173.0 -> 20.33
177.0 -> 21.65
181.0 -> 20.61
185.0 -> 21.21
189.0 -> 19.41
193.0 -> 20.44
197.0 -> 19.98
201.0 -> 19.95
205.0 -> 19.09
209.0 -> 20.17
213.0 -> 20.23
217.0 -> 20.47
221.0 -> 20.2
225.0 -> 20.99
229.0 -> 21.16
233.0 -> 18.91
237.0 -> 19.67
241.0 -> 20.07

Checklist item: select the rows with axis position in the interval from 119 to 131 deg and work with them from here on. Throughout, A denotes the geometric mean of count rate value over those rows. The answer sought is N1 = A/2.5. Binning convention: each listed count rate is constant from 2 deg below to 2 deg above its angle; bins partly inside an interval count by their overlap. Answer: 7.83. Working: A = 19.6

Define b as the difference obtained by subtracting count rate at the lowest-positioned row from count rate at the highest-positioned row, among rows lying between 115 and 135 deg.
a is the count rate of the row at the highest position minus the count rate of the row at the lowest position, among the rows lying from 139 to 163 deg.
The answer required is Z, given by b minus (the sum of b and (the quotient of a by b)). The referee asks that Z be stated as 1.4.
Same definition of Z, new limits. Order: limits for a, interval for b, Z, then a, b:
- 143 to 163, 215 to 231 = 1.4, -1.0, 0.69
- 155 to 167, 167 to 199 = -0.7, -0.5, -0.68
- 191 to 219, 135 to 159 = -0.2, 0.0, 0.15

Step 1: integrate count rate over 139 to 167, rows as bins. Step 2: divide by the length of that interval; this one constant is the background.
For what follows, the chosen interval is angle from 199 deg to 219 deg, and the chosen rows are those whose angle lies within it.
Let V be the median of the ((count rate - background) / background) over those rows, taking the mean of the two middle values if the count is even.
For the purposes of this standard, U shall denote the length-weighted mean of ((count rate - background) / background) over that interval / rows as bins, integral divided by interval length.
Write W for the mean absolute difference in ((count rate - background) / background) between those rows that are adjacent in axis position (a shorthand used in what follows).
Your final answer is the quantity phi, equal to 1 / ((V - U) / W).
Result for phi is 3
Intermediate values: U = -0.017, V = -0.01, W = 0.028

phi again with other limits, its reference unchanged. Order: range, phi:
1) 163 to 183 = -8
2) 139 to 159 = 3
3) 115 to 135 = 5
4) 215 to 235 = 7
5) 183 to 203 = -4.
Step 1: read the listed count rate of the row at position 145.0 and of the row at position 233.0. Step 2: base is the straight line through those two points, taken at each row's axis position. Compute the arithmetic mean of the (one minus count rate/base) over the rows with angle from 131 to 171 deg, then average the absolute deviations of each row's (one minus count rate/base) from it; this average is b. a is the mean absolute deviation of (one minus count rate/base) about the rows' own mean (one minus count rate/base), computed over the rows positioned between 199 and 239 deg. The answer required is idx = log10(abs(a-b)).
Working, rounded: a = 0.0299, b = 0.020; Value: -2.02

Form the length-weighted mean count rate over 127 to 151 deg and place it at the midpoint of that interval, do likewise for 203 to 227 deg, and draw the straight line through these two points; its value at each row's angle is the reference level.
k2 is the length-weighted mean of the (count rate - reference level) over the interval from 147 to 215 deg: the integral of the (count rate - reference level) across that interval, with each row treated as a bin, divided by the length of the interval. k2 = 0.1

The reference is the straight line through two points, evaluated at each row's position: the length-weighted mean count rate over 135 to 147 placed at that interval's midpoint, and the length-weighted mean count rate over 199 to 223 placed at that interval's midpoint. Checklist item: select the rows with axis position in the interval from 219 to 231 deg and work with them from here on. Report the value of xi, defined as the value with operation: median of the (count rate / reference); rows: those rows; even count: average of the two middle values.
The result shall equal 1.05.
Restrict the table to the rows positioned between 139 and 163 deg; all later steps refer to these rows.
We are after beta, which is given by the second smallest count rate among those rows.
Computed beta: 19.92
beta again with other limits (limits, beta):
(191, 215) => 19.95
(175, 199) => 19.98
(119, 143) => 19.63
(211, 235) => 20.2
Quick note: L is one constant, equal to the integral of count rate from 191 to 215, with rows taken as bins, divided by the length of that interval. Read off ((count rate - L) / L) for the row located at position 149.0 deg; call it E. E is 0.034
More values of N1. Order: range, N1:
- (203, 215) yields 7.93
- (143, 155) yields 8.23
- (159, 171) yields 8.11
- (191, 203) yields 8.05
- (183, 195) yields 8.14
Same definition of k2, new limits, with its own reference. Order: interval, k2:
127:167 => 0.0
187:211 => -0.4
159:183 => 0.3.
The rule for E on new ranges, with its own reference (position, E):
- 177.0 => 0.084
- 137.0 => 0.031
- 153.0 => 0.010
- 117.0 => 0.012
